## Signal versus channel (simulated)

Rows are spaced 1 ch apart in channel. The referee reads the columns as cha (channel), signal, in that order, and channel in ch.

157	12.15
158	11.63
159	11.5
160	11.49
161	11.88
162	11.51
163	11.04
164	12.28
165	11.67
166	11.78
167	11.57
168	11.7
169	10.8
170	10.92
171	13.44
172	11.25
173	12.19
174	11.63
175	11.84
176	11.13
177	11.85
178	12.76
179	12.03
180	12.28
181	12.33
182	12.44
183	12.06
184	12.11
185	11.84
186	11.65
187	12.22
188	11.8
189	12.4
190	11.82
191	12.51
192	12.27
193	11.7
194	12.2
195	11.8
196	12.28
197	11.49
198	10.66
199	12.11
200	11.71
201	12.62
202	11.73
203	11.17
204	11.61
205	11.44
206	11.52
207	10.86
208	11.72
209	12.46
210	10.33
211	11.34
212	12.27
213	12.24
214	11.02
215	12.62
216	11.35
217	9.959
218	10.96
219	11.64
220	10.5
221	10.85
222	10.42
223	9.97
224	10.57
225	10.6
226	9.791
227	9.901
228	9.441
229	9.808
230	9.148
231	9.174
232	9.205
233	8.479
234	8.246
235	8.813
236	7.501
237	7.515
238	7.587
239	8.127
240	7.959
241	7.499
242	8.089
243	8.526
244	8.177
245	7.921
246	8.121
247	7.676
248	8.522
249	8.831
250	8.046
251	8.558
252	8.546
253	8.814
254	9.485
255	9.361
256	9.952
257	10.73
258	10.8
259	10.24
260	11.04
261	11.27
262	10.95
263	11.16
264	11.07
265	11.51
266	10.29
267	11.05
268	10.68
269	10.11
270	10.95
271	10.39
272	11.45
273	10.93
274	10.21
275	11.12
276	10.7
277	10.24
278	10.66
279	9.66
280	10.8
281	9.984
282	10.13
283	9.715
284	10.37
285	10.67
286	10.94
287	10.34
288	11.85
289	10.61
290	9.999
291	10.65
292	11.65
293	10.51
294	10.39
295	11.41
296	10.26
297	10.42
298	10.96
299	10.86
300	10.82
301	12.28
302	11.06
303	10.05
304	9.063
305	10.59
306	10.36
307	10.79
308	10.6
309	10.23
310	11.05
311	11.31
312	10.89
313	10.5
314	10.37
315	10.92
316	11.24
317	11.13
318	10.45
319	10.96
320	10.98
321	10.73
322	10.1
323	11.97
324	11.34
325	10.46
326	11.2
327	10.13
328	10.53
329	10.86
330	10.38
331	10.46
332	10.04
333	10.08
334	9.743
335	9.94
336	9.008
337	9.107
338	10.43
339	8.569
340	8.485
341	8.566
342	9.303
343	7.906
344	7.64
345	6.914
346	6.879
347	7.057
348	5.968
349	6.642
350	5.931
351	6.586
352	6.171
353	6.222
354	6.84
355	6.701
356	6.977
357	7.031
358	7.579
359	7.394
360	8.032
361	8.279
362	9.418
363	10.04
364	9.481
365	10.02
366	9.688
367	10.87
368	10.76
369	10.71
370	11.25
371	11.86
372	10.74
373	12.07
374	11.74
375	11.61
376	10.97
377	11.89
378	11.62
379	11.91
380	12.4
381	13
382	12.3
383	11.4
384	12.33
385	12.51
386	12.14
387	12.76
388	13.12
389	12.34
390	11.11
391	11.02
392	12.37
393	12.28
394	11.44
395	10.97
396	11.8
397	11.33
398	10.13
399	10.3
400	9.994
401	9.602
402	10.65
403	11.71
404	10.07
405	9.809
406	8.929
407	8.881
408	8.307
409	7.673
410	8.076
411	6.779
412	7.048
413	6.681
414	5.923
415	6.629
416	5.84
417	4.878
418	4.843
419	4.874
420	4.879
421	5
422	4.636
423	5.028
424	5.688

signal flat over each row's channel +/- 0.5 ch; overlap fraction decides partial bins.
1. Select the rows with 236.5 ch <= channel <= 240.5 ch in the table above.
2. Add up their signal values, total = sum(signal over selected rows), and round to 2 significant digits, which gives 31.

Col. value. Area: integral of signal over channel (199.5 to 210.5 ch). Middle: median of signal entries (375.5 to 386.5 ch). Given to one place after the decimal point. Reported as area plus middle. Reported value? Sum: 139.3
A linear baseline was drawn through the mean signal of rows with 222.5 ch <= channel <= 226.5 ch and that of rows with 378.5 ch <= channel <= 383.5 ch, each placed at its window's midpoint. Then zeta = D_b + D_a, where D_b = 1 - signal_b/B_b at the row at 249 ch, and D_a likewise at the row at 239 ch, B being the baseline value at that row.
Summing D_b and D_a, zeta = 0.38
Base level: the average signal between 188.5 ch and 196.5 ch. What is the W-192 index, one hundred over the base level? 8.25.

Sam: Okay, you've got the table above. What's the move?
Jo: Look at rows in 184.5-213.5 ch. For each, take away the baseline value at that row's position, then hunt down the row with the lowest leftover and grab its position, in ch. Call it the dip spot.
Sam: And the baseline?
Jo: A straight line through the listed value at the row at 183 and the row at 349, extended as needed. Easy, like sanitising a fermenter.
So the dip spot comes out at 198 ch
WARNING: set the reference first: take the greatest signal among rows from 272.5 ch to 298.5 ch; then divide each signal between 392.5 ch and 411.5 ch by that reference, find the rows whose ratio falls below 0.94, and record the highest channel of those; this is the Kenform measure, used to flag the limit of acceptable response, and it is 411 ch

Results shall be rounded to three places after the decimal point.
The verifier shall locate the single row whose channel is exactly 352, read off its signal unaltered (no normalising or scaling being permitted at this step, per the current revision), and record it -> 6.171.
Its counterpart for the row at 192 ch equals 12.270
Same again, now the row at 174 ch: 11.630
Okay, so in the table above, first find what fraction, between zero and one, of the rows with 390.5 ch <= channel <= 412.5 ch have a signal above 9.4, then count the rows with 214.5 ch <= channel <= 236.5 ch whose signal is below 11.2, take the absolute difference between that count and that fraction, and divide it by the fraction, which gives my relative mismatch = 27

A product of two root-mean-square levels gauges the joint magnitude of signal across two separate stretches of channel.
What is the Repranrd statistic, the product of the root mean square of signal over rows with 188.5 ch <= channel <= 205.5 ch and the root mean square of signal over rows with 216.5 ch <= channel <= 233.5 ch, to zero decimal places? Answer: 119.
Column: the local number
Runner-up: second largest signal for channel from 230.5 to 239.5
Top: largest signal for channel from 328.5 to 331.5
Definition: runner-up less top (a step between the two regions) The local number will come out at -1.7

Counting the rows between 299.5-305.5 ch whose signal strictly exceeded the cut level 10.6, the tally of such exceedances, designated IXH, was 3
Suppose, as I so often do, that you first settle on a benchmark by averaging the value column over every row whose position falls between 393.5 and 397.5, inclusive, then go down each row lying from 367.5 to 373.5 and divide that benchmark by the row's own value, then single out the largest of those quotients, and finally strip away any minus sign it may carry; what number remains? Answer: 1.06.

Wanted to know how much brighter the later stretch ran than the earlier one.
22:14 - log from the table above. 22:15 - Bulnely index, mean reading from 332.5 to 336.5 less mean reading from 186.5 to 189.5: -2.4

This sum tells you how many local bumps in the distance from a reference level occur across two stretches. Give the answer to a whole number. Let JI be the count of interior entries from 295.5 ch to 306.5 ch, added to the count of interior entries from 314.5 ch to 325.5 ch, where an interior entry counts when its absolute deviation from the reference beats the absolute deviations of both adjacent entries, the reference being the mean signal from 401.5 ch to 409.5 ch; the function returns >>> 6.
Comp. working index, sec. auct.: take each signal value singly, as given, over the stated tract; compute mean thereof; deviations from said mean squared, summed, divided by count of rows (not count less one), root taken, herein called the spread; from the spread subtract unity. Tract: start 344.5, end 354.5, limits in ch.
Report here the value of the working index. -0.61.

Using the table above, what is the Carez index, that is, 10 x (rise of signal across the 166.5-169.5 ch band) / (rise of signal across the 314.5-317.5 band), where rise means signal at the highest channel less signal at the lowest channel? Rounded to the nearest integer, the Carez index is -37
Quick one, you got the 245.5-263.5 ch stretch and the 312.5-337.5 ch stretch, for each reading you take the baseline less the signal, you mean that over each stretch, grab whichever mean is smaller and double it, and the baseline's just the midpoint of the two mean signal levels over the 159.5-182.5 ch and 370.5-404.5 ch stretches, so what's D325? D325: 2.4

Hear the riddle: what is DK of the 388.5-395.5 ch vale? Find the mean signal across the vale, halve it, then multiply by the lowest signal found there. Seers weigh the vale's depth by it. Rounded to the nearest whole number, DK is 64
